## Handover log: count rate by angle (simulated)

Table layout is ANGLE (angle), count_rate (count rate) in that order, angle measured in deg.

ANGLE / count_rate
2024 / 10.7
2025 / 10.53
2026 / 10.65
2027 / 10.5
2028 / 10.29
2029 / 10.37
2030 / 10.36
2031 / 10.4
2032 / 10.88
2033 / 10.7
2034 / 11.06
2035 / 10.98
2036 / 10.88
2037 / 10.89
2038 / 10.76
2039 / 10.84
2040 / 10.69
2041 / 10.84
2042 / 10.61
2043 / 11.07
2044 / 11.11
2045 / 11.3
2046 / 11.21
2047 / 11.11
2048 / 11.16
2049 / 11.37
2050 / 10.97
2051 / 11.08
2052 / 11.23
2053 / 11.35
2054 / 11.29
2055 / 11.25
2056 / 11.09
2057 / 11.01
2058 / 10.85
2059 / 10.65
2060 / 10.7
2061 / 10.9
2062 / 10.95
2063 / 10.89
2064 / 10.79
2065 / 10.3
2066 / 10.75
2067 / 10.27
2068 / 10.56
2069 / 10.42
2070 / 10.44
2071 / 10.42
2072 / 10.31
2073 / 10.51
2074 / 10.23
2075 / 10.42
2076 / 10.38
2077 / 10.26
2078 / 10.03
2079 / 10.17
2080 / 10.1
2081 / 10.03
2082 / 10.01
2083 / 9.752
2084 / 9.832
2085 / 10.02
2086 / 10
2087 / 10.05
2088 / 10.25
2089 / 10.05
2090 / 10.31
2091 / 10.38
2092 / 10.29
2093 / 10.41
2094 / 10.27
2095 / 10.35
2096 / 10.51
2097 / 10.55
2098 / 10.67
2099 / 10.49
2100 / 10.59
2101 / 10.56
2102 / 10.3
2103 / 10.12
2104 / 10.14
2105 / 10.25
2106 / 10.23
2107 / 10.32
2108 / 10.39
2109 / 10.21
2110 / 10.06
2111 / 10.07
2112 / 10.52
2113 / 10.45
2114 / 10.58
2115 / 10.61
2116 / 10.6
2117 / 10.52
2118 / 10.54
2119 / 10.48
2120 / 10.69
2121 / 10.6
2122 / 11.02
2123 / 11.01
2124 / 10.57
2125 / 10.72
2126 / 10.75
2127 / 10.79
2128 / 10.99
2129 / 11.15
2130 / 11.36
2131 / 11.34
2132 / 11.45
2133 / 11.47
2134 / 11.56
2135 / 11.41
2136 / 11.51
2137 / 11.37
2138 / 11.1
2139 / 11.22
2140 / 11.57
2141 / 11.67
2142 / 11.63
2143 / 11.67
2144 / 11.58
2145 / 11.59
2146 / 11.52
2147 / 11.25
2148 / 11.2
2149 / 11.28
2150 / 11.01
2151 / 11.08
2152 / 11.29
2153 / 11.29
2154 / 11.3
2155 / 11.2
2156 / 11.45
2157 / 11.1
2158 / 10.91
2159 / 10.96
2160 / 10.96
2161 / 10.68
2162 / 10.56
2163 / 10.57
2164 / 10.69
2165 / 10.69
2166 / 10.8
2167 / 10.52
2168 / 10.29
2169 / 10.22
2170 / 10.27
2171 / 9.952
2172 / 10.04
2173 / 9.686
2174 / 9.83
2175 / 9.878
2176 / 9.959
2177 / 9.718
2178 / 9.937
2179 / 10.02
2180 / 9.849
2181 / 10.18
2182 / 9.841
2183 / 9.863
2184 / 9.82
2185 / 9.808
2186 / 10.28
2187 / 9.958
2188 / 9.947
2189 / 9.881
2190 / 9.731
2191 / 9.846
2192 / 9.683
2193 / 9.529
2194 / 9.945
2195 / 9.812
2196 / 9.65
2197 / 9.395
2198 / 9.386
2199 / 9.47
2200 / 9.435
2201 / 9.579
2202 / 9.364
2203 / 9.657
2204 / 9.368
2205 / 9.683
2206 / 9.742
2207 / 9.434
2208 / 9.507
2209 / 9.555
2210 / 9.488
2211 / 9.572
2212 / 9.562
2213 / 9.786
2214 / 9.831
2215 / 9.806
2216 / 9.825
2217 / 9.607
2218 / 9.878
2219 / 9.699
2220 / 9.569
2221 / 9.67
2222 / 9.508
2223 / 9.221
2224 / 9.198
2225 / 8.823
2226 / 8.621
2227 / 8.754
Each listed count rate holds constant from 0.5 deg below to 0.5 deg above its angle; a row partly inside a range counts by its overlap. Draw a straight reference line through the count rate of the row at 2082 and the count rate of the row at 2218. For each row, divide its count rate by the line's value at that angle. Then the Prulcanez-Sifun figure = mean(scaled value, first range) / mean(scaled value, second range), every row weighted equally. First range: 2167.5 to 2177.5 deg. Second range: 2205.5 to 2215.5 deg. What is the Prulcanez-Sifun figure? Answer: 1.03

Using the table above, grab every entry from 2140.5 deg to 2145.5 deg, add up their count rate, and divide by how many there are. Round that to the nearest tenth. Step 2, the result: 11.6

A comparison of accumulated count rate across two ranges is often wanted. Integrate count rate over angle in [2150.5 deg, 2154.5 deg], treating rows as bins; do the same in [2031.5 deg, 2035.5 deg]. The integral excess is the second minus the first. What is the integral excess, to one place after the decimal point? -1.3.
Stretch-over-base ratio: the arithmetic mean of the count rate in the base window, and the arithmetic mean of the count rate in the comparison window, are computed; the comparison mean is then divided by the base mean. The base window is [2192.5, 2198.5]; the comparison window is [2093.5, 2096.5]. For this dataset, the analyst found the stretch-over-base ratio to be 1.08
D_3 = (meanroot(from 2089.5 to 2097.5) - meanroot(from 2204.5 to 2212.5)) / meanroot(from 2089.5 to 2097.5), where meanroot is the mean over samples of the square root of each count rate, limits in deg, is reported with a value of 0.040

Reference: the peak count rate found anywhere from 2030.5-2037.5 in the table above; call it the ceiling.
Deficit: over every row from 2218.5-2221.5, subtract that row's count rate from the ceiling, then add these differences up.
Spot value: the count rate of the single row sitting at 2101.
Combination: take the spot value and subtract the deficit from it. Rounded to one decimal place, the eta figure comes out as 6.3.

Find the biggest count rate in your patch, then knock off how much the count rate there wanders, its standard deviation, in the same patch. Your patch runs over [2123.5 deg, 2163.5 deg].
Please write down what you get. 11.3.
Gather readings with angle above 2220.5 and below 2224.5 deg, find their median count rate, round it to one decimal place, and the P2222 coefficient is 9.4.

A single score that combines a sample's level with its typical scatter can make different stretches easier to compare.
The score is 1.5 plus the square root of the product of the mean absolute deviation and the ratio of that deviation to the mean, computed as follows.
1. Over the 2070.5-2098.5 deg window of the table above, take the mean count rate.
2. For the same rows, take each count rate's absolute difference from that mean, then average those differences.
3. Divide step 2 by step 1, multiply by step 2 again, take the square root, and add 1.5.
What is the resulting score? 1.56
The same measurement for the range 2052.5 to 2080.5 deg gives 1.60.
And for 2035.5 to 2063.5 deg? 1.56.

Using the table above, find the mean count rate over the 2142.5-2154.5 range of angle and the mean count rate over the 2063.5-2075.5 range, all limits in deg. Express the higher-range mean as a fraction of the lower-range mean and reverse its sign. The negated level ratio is -1.08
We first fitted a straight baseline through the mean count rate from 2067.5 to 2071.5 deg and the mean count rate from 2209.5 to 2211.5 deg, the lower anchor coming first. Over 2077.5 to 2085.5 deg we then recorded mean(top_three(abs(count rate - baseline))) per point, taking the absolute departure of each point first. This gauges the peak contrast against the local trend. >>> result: 0.51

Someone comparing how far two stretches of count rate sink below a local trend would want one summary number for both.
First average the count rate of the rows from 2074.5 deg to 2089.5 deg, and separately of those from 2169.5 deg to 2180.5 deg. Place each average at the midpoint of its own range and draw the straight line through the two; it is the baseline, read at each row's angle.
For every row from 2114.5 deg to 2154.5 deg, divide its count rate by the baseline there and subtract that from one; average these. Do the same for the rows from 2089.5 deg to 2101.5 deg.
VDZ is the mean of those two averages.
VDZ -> -0.077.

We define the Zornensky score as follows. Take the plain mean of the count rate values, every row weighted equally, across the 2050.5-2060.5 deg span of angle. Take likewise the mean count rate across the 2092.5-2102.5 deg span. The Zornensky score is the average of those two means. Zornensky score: 10.8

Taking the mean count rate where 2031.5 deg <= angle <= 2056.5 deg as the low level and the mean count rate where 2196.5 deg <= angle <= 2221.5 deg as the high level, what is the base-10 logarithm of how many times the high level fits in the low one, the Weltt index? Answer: 0.06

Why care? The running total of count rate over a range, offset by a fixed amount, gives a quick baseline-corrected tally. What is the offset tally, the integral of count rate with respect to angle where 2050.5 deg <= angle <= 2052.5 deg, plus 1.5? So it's 23.8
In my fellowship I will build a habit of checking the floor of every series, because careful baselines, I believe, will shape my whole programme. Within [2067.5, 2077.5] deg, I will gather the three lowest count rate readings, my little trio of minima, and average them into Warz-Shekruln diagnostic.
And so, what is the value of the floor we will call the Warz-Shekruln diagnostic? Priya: 10.3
